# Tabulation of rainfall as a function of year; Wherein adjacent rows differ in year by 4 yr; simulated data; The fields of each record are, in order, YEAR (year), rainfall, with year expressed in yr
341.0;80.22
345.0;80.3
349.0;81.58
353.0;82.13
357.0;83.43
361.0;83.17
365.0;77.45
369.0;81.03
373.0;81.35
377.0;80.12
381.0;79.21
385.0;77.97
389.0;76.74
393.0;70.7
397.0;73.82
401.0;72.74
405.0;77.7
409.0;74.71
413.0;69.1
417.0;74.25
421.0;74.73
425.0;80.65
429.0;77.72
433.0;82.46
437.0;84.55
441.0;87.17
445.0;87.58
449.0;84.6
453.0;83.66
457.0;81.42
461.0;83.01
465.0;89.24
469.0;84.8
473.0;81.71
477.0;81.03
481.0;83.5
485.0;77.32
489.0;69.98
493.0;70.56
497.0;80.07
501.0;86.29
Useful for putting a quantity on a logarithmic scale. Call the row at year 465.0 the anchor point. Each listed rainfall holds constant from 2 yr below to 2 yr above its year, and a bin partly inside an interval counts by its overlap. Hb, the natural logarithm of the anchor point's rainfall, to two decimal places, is 4.49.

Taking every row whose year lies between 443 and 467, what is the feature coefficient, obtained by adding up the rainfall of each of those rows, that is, 510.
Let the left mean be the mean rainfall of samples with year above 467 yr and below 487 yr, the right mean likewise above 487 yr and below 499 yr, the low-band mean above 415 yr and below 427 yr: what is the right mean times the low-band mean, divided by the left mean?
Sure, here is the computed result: 69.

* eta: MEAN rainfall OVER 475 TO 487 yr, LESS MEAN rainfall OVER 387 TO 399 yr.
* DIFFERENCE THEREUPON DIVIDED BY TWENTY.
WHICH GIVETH 0.34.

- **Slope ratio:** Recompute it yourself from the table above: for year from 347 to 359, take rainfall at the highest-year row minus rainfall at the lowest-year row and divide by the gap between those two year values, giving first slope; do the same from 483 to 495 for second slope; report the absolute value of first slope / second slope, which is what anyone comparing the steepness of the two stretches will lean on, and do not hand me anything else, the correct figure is 0.27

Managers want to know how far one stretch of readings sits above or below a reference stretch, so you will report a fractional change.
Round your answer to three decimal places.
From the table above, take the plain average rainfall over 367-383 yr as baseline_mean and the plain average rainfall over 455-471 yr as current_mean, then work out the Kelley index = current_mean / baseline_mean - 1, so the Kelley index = 0.052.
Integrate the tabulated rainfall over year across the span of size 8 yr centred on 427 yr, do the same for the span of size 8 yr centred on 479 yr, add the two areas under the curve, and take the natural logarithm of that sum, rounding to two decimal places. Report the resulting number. 7.16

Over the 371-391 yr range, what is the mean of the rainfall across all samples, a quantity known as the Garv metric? 79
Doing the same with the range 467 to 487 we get 82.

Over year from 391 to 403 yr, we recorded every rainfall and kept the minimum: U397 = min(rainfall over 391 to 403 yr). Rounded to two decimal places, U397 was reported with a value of 70.70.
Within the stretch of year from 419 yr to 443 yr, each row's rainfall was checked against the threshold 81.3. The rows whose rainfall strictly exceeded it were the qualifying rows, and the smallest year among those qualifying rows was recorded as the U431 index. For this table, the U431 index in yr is 433.0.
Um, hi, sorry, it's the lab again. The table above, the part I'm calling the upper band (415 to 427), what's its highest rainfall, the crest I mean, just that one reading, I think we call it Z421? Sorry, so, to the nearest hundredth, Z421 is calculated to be 80.65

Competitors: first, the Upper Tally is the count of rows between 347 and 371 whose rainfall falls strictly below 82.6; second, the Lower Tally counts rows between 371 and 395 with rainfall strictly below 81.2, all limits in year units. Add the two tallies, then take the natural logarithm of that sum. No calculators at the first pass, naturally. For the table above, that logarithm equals 2.2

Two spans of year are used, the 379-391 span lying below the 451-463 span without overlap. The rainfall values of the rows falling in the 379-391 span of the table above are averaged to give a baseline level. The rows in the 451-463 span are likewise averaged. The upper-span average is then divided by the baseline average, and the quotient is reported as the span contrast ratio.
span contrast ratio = 1.06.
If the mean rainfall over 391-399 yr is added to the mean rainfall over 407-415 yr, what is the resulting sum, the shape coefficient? 144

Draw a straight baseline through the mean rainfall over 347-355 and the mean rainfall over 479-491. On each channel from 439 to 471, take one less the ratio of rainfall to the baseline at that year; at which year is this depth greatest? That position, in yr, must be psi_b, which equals 457.0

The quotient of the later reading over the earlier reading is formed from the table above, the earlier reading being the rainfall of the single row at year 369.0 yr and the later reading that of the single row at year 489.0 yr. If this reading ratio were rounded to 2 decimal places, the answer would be 0.86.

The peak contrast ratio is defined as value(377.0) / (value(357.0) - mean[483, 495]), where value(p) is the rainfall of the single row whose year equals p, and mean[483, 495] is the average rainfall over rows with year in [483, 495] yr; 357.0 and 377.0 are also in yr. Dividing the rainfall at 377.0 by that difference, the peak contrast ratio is 7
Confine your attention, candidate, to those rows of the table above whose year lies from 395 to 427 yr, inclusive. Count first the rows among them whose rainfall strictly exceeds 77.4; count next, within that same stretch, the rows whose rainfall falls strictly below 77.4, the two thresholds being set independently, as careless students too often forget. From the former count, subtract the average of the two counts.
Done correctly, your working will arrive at -2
